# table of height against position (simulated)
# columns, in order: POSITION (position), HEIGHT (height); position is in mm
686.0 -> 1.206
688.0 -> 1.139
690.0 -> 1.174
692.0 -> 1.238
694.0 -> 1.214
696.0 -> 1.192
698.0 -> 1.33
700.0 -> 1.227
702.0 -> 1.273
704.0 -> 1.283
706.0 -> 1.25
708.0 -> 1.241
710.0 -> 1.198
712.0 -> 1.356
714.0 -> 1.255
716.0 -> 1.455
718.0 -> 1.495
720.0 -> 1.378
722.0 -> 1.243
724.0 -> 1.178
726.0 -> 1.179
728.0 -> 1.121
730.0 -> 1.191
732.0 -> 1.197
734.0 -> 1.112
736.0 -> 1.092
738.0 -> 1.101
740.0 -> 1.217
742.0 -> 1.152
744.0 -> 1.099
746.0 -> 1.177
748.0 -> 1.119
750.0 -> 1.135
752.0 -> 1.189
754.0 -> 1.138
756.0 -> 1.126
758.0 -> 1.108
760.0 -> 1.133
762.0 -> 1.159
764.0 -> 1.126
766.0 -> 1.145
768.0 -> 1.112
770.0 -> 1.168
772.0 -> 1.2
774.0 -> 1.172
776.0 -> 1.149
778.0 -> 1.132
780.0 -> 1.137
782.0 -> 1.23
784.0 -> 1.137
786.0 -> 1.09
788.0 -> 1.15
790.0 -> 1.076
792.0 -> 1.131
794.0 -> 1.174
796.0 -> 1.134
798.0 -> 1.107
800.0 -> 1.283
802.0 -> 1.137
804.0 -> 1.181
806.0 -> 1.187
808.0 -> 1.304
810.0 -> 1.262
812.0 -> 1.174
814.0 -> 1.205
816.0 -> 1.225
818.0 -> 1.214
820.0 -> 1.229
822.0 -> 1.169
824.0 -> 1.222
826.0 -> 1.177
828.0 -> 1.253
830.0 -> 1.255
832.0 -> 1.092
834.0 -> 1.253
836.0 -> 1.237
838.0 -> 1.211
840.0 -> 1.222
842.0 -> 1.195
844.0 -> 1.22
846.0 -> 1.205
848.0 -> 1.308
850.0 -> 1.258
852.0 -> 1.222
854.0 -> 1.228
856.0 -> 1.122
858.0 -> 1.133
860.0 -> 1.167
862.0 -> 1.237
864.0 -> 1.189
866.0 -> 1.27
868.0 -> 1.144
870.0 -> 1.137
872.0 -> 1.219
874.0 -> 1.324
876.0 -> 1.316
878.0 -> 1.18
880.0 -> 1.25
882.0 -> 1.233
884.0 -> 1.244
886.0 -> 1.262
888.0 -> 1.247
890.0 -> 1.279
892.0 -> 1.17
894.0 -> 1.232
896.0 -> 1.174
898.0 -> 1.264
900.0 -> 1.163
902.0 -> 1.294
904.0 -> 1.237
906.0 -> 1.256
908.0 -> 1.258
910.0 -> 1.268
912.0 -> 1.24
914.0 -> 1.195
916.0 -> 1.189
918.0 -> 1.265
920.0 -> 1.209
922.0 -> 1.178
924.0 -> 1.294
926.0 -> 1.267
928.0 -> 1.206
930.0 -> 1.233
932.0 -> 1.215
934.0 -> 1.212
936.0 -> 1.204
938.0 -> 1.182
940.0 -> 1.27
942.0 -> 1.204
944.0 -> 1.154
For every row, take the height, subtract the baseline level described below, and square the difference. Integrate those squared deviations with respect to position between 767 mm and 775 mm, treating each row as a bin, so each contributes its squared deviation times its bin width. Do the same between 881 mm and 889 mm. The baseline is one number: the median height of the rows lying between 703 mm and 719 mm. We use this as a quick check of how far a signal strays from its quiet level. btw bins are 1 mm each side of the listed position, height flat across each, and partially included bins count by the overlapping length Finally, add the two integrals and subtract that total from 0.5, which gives 0.40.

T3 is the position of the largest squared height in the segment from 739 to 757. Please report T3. 740.0 mm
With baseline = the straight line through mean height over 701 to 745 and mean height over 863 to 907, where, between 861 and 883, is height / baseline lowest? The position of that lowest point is 870.0 mm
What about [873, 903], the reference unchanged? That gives 900.0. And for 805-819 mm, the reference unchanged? 812.0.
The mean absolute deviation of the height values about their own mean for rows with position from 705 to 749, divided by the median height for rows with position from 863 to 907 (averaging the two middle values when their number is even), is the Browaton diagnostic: 0.068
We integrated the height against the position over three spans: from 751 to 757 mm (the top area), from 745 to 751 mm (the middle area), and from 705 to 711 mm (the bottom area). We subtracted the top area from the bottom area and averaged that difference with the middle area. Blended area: 3.67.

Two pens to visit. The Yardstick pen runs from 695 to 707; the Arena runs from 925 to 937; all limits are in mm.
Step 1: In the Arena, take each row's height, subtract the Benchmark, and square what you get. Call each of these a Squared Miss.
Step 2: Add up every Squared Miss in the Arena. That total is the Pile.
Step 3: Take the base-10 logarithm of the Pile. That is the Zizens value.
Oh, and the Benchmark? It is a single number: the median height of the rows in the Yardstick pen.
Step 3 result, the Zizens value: -1.9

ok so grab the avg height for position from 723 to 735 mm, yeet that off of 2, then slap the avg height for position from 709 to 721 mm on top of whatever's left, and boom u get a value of 2.19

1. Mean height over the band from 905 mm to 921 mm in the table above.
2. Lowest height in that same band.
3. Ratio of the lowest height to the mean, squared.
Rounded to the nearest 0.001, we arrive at 0.927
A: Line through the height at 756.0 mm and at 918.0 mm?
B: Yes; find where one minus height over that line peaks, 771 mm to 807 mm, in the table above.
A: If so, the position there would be 790.0 mm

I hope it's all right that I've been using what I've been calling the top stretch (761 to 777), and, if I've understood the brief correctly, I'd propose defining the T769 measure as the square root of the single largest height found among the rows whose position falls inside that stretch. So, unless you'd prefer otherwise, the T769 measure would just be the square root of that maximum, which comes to 1.10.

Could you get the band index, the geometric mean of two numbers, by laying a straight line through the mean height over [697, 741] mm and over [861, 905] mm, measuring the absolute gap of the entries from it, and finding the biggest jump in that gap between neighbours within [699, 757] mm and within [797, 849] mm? 0.16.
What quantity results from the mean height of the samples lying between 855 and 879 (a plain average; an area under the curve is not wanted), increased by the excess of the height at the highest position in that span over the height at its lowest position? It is 1.26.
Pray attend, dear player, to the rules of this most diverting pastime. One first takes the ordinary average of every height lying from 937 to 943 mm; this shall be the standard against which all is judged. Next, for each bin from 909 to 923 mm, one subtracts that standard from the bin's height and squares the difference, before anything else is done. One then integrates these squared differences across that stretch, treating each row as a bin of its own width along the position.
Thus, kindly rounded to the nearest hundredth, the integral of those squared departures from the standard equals 0.02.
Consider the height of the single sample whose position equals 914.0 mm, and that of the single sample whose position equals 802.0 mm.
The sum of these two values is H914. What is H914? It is 2.33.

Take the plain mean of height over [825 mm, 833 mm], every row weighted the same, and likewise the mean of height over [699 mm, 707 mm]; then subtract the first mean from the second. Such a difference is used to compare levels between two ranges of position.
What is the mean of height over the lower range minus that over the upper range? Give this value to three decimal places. 0.064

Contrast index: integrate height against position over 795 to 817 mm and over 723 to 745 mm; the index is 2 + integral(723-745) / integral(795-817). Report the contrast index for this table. 2.96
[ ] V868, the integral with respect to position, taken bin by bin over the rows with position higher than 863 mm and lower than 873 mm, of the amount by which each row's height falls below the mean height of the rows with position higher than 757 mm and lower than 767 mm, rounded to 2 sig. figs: -0.58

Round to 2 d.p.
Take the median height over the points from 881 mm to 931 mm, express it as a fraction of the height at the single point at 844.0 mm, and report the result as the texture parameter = 1.02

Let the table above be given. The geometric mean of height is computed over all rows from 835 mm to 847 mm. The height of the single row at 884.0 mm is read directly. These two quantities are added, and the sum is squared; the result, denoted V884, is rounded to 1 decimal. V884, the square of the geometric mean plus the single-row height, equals 6.0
